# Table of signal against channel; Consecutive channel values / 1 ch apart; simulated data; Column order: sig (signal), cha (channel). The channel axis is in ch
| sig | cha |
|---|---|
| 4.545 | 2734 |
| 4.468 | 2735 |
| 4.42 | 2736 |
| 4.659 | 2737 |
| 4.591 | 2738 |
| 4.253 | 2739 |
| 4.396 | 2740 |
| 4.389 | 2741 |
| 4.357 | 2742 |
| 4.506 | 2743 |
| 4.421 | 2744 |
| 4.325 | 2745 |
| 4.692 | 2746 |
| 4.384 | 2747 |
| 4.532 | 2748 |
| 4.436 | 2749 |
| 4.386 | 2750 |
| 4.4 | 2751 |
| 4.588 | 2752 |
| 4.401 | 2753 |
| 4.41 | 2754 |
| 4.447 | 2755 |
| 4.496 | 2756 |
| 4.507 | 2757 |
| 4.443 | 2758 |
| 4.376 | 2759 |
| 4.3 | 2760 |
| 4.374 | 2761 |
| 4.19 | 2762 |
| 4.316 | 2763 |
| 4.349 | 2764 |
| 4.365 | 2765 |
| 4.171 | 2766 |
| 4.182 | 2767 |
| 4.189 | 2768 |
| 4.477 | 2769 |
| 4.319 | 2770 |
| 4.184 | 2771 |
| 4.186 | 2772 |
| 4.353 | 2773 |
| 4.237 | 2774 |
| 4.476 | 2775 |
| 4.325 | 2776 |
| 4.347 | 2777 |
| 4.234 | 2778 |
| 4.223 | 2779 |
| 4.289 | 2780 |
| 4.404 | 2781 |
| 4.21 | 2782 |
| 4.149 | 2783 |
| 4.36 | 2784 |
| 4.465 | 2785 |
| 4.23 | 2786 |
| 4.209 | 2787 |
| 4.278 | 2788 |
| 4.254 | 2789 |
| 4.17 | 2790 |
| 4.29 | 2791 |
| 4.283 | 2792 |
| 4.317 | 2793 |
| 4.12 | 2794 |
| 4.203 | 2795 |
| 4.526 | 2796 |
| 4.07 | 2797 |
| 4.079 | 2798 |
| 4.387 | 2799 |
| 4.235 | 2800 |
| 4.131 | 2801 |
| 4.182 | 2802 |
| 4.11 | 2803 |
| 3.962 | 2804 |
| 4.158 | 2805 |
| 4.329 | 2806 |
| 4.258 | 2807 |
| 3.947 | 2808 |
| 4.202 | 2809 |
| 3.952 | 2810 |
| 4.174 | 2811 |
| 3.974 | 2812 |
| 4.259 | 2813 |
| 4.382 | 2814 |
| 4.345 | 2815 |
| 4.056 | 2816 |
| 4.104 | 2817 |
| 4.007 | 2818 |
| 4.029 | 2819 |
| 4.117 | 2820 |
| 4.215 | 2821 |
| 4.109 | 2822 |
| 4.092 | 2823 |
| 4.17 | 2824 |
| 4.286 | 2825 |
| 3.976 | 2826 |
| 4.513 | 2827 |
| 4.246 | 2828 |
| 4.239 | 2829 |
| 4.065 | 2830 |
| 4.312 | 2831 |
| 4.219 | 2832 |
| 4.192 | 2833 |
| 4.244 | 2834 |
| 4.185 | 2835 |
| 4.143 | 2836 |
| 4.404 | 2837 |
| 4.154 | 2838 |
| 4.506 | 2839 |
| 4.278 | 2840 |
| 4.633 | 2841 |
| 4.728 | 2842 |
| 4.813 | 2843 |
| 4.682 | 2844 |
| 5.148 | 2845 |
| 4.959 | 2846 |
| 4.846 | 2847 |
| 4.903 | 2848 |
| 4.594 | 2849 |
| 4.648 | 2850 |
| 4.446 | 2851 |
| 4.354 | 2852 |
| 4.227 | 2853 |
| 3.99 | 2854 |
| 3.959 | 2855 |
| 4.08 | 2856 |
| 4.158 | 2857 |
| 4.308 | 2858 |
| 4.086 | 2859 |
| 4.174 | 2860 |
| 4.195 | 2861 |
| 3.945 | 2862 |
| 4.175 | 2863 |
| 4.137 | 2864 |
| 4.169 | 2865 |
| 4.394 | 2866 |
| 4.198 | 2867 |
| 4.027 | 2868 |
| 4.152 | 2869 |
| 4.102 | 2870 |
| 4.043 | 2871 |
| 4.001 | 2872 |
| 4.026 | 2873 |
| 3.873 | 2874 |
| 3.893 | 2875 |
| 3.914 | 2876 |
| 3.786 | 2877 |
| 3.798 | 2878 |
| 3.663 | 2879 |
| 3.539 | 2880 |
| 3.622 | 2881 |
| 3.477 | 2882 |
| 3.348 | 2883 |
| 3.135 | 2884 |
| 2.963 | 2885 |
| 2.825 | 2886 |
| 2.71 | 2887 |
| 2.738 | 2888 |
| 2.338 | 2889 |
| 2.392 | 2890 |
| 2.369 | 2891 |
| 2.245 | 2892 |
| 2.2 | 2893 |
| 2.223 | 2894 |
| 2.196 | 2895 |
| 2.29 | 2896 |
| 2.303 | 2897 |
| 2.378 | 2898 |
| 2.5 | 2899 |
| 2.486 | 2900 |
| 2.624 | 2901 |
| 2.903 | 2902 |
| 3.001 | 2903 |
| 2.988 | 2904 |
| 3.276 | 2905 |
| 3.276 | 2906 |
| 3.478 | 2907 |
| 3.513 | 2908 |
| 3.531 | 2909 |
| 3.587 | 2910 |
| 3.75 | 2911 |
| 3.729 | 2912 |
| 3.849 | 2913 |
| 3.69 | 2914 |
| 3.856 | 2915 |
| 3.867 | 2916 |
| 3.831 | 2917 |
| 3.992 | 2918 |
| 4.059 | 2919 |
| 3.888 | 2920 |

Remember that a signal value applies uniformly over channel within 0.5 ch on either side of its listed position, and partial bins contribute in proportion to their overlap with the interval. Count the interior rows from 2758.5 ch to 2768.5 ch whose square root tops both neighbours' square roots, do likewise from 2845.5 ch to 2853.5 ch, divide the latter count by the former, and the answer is 1.00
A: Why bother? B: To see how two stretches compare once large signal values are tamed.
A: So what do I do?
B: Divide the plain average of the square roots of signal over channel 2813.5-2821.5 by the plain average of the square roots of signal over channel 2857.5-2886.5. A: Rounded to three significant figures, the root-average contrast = 1.04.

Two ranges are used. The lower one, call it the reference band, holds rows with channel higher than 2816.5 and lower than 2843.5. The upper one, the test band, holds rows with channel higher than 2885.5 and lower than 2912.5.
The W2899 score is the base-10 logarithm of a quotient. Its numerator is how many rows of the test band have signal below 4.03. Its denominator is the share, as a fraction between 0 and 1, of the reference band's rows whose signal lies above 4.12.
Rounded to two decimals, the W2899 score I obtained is 1.58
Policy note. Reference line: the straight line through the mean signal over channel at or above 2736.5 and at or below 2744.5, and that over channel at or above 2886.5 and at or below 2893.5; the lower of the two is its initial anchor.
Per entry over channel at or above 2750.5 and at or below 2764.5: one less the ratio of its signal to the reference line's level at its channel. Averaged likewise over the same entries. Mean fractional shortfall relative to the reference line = 0.0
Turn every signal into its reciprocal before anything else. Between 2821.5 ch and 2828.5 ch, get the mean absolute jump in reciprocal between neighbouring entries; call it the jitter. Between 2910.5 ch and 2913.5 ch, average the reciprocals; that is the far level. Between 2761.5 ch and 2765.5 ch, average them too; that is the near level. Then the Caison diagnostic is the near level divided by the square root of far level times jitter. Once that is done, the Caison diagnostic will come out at 4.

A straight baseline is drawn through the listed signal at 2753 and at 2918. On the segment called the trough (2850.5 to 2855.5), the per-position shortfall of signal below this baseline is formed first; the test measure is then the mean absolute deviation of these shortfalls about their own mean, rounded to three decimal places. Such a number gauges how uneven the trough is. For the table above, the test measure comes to 0.174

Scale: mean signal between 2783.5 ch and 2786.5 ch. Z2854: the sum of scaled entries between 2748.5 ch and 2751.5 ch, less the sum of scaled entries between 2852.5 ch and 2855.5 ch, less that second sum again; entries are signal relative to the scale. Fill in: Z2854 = -2.56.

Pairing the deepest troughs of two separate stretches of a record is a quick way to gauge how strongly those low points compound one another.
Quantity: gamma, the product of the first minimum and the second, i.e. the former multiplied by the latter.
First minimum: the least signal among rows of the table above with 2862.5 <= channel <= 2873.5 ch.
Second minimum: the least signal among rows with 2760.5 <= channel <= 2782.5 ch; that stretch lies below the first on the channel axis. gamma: 16.7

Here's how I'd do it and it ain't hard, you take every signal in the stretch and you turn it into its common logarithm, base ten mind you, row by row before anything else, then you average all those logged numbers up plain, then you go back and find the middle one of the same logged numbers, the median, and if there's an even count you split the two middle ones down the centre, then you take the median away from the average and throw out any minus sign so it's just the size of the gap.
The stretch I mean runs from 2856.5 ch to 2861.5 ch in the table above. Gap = 0.0010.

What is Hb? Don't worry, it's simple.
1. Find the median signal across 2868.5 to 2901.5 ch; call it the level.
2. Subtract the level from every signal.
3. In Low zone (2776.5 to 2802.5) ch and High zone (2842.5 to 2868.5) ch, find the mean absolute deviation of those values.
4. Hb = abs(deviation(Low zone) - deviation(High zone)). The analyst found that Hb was 0.20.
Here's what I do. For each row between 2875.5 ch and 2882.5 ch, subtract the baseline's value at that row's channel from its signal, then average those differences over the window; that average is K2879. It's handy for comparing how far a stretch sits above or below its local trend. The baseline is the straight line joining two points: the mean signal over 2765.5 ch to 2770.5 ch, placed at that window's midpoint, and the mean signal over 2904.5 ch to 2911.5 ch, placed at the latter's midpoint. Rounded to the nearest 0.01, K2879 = 0.04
